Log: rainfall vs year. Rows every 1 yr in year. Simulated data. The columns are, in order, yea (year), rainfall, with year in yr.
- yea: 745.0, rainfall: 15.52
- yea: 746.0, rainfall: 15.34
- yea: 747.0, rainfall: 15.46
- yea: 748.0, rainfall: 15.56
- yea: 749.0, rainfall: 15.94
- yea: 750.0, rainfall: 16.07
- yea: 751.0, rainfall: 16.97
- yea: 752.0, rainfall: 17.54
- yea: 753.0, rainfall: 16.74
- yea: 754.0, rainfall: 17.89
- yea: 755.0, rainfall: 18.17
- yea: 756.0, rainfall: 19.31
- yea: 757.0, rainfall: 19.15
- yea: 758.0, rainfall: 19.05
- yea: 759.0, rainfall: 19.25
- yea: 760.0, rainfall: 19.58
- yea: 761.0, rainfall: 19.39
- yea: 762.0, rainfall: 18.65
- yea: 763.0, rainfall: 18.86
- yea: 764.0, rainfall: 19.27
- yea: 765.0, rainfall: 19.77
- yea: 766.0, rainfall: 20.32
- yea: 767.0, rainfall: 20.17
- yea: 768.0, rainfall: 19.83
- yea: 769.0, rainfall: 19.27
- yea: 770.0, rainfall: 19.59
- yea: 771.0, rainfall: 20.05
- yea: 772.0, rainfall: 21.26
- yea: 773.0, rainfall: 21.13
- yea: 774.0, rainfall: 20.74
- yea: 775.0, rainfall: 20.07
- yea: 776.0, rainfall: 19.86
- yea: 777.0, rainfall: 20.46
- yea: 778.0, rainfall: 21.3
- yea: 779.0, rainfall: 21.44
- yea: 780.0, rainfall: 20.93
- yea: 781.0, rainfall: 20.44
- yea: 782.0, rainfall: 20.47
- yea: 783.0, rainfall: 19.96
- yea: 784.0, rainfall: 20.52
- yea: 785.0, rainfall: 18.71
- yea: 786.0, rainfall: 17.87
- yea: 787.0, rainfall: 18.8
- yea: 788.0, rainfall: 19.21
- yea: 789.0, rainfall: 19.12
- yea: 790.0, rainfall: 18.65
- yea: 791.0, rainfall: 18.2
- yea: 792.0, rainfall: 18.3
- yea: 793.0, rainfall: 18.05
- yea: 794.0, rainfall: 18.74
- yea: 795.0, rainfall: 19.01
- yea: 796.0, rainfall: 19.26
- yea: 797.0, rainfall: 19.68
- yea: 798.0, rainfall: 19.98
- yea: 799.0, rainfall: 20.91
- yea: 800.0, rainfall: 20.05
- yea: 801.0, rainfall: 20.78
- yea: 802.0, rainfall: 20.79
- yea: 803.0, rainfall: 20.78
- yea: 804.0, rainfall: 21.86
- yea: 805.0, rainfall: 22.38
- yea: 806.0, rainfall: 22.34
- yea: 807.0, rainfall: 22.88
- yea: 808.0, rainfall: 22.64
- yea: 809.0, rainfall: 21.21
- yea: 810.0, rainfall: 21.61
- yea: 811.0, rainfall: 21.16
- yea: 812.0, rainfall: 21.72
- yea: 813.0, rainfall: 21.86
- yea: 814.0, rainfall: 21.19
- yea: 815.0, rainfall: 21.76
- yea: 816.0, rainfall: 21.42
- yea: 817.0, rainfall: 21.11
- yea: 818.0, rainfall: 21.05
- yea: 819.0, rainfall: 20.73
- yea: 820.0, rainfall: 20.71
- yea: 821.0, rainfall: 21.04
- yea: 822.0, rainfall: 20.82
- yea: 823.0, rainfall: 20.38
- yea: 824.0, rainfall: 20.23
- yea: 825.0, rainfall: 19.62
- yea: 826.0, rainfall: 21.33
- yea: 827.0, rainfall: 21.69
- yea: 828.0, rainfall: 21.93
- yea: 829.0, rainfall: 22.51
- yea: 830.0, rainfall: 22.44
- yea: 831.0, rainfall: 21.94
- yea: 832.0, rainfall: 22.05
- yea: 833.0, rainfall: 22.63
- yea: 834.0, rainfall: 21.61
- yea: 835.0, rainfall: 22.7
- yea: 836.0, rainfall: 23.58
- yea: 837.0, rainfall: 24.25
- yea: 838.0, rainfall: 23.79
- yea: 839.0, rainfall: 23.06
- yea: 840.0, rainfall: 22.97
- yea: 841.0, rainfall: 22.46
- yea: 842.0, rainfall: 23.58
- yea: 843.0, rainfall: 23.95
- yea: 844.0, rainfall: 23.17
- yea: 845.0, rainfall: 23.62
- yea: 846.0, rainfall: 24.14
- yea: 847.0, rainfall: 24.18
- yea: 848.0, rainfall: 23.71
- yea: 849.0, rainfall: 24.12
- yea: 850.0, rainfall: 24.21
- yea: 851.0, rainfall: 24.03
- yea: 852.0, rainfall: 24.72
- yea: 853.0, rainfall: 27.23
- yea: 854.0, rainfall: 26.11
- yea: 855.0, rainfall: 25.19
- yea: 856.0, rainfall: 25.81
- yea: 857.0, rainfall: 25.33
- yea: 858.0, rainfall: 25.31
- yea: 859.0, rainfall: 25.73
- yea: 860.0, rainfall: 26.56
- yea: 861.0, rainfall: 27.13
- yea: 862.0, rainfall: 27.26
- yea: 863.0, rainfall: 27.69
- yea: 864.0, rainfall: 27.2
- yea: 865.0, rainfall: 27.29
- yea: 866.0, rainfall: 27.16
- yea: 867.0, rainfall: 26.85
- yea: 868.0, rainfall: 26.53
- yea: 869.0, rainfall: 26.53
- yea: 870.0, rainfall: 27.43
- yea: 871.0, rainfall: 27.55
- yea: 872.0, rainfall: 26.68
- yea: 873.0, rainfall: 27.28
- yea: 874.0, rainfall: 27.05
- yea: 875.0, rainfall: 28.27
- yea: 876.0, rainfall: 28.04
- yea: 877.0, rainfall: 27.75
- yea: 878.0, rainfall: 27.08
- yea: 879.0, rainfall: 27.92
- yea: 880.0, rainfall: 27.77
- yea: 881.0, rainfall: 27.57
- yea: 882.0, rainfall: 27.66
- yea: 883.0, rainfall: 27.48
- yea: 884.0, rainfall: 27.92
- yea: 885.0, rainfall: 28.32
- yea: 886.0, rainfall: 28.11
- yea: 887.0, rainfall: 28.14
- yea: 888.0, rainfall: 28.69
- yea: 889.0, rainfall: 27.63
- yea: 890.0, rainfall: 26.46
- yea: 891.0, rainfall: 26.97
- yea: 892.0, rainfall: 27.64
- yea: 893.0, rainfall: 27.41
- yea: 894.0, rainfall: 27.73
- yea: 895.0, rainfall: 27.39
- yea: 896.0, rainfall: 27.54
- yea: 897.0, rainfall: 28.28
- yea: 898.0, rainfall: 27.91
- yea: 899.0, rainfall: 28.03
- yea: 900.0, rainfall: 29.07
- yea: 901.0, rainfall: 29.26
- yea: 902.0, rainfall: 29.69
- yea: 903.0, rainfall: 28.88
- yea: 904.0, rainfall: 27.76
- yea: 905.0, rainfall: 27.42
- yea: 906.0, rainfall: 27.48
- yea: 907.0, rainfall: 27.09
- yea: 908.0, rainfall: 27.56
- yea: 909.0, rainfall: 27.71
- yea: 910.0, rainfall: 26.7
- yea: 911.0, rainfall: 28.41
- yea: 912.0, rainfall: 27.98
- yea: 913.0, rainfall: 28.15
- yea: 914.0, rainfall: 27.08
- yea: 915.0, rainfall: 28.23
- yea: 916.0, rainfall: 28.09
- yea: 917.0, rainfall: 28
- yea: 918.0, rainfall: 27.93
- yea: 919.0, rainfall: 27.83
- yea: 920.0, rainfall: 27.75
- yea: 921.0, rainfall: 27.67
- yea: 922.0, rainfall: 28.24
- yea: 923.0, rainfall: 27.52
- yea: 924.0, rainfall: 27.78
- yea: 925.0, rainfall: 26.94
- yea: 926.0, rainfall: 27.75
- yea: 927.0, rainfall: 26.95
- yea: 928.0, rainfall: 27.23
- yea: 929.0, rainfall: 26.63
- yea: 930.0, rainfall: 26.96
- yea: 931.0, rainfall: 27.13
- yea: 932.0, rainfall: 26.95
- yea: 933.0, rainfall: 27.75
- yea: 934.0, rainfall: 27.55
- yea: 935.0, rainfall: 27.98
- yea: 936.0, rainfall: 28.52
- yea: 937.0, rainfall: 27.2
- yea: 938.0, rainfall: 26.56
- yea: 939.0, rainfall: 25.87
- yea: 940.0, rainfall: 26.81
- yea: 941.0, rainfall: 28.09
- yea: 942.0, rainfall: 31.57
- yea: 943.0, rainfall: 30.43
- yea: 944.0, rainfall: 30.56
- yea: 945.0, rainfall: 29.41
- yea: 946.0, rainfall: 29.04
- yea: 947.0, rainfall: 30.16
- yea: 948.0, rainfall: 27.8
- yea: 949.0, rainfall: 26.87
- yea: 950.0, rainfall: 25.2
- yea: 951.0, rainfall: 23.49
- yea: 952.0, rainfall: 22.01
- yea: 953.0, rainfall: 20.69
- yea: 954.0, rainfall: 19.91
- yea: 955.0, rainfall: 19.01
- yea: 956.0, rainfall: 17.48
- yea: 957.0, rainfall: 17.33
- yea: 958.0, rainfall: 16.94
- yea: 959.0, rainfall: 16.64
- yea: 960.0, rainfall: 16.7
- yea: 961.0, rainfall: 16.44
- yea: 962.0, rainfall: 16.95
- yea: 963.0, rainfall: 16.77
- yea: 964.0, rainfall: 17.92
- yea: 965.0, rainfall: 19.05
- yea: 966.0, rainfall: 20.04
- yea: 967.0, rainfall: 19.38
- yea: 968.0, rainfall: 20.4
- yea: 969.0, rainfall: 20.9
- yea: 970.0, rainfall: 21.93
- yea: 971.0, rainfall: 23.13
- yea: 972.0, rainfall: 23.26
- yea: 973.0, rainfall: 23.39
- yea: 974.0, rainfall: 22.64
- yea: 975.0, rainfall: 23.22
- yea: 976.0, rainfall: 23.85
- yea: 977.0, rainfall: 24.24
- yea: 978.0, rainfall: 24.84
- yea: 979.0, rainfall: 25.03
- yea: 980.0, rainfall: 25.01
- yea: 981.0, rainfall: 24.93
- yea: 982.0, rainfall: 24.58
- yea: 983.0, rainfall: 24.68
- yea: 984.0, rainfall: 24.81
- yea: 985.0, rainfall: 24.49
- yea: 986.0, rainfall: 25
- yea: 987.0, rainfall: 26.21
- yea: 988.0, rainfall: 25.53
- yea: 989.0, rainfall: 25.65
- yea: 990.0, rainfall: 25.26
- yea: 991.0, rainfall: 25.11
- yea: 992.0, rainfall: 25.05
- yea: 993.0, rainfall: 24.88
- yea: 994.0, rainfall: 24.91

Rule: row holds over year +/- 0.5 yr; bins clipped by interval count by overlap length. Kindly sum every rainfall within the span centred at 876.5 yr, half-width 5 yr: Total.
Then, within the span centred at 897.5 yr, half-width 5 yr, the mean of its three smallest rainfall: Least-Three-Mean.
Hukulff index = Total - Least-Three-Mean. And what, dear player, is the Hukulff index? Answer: 248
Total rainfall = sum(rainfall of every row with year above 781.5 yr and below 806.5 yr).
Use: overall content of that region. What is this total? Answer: 494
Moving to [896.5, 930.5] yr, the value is 946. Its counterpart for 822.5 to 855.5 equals 763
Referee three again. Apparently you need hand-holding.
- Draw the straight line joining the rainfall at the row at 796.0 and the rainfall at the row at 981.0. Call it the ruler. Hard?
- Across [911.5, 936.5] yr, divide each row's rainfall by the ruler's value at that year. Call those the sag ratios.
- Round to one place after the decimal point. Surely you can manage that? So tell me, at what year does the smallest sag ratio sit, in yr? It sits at 929.0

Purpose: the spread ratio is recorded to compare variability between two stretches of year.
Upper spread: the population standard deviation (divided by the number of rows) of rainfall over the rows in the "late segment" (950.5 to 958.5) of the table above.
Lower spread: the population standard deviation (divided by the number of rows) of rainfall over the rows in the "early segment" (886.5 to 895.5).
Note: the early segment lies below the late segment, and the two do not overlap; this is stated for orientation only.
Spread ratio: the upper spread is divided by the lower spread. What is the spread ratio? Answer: 3.7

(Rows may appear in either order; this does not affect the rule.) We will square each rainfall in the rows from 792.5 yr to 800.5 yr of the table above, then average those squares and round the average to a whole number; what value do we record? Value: 379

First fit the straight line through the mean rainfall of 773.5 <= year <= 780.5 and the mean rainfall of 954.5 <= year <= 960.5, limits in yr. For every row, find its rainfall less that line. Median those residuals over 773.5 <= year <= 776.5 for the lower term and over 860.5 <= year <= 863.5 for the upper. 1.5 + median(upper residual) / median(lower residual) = -11.0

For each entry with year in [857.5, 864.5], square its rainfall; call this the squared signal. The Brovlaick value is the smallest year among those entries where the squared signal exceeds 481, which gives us 858.0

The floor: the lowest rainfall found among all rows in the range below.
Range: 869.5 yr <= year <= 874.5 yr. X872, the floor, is 26.68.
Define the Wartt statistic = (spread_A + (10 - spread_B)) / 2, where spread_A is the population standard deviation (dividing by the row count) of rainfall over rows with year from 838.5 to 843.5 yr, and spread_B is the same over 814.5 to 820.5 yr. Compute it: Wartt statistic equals 5.1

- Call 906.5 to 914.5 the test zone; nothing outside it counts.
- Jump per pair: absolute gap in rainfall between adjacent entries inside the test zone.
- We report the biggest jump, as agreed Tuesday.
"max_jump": 1.7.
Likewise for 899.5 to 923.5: 1.7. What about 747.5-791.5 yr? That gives 1.8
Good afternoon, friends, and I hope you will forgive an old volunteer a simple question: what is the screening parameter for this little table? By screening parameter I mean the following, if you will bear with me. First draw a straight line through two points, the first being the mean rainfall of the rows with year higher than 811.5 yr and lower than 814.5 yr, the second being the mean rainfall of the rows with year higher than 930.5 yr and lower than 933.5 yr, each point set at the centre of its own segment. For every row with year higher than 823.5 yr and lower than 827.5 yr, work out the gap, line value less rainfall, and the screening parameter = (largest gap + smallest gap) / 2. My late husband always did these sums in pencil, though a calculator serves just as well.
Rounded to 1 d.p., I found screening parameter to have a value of 1.6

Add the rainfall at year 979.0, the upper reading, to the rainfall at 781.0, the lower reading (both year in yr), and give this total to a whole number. 45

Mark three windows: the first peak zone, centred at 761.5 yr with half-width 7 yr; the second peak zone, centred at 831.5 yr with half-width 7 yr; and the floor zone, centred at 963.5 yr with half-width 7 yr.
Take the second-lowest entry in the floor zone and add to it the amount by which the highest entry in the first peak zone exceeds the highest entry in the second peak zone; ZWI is 12.7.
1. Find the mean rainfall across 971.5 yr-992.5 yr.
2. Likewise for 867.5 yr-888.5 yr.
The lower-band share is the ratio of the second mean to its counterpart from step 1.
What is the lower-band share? 1.12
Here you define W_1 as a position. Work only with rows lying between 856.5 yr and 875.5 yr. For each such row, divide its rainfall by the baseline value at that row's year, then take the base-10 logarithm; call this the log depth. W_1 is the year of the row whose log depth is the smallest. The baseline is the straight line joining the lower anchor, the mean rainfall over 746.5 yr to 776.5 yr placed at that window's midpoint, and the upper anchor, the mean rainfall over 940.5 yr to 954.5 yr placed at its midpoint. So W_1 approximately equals 858.0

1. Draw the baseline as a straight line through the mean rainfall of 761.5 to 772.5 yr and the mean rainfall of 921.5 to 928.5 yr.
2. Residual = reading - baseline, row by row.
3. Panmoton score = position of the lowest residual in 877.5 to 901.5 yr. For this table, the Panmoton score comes 890.0 yr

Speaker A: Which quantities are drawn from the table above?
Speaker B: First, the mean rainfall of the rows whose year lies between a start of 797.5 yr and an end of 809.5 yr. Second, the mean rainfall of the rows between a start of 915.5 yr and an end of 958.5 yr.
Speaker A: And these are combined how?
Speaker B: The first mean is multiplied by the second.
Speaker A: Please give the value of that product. 563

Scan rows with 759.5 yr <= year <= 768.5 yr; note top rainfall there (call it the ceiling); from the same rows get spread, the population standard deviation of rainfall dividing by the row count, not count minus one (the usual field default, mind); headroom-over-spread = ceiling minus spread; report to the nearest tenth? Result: 19.8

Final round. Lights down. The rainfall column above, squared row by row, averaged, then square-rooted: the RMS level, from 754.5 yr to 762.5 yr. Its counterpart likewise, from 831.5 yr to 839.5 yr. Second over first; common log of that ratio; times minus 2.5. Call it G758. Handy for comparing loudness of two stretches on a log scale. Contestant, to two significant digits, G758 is -0.20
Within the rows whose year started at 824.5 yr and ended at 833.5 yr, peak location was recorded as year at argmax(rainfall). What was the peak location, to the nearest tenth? 833.0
